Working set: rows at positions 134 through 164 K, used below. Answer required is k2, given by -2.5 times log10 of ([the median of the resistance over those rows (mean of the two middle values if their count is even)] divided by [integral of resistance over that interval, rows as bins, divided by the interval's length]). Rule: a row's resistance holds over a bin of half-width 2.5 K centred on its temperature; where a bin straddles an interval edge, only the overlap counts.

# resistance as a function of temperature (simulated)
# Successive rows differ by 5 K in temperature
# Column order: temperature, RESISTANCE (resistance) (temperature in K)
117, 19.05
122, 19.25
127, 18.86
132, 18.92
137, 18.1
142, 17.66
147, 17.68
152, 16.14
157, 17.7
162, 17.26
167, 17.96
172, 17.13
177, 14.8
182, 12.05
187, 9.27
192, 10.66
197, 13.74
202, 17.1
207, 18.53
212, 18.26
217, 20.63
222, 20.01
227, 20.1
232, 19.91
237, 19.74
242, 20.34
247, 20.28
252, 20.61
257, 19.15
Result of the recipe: -0.014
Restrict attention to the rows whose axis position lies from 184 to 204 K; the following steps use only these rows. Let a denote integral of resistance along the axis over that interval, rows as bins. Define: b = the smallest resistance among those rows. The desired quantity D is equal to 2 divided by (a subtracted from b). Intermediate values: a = 251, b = 9.27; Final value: -0.0083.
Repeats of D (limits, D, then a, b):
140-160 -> -0.0061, 346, 16.14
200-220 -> -0.0056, 374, 17.1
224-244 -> -0.0053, 400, 19.74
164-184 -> -0.0067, 312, 12.05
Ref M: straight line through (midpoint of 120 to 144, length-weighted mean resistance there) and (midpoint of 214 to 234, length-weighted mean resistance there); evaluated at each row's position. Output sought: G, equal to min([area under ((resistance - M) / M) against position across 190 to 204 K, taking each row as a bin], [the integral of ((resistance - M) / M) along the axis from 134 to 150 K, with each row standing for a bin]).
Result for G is -4.2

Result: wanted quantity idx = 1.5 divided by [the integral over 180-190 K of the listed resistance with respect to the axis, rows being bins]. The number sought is 0.014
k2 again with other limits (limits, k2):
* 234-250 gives -0.008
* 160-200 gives -0.012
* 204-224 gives 0.001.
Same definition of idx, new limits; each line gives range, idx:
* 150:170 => 0.004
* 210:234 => 0.003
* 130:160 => 0.003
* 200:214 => 0.006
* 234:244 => 0.007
